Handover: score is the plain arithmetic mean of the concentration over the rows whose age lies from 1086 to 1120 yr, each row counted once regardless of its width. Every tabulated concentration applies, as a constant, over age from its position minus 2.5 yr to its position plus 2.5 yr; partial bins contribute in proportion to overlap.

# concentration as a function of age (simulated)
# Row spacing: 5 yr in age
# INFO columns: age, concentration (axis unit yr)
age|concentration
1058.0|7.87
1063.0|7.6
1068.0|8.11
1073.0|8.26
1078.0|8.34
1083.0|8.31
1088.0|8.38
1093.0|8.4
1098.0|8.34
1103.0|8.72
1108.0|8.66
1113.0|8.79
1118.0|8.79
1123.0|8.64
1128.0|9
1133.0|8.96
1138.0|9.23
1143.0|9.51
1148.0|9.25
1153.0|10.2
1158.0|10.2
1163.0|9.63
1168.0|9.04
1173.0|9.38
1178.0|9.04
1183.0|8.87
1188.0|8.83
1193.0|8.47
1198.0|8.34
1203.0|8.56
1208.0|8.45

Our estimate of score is 8.58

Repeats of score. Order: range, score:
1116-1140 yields 8.92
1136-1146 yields 9.37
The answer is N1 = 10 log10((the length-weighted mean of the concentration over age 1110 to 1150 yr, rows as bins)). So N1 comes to 9.55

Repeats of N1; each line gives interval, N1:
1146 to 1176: 9.83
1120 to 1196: 9.64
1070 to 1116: 9.28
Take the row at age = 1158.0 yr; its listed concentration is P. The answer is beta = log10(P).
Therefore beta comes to 1.01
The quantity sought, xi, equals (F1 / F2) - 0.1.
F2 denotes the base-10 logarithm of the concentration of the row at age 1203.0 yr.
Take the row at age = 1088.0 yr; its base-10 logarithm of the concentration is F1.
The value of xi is 0.890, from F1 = 0.92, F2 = 0.932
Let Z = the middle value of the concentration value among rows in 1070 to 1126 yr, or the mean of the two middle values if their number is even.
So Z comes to 8.4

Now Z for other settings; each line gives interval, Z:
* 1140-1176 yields 9.5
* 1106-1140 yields 8.8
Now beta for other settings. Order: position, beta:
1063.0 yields 0.88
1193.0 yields 0.93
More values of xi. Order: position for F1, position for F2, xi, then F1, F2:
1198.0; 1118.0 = 0.876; 0.92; 0.944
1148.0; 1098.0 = 0.949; 0.97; 0.921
